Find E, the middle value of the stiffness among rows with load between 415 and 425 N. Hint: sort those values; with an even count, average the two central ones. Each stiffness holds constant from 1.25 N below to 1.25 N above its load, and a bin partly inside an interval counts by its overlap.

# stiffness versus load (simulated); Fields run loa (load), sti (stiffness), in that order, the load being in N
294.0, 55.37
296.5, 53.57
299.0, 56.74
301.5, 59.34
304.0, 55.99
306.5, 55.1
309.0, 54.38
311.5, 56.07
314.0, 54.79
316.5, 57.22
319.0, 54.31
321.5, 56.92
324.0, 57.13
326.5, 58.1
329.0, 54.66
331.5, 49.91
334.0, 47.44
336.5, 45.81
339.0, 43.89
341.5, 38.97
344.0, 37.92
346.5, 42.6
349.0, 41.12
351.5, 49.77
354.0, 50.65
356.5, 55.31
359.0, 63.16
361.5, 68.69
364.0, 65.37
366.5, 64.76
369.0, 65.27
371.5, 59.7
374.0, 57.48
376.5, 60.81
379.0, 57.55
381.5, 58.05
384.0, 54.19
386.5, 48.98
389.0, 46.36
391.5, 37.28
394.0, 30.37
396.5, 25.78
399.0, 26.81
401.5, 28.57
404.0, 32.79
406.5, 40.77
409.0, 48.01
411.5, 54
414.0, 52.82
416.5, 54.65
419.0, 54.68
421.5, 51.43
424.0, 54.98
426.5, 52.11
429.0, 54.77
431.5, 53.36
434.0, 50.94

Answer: 55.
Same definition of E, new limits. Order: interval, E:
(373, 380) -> 58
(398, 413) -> 37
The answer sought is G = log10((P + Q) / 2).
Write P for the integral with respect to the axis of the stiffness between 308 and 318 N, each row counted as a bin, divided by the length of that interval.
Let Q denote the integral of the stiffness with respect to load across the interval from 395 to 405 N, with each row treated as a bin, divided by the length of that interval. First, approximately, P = 56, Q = 28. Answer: 1.62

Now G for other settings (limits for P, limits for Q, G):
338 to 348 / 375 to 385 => 1.69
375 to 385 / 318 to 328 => 1.76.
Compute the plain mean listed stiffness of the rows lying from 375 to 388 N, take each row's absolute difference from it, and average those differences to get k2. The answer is 3.5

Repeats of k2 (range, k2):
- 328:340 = 3.2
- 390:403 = 3.3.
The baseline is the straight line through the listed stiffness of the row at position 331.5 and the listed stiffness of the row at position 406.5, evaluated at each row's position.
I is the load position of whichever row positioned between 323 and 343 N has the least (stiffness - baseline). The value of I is 341.5 N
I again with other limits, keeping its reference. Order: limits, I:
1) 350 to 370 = 351.5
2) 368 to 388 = 386.5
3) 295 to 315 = 296.5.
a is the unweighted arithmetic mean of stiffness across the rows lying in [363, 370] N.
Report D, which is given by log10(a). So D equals 1.81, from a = 65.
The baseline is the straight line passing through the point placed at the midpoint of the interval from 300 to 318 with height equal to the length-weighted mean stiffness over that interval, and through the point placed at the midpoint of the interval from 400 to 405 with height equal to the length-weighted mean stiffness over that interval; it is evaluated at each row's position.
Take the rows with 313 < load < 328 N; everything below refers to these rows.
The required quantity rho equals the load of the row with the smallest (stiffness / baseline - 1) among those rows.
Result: 314.0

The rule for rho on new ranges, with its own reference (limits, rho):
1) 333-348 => 344.0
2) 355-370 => 356.5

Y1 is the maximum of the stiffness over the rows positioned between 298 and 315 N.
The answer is 59.34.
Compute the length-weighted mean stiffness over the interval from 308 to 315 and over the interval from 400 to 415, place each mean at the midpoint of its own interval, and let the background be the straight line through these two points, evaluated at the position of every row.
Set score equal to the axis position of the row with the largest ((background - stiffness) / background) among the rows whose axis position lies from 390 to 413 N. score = 396.5 N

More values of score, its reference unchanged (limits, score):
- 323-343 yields 341.5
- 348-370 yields 349.0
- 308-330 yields 309.0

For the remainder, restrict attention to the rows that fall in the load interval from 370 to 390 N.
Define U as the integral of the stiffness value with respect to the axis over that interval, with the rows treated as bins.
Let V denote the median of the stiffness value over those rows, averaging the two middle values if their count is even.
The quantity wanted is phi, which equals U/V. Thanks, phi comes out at 19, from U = 1113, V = 57.5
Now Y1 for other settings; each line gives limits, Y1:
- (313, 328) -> 58.1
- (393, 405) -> 32.79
